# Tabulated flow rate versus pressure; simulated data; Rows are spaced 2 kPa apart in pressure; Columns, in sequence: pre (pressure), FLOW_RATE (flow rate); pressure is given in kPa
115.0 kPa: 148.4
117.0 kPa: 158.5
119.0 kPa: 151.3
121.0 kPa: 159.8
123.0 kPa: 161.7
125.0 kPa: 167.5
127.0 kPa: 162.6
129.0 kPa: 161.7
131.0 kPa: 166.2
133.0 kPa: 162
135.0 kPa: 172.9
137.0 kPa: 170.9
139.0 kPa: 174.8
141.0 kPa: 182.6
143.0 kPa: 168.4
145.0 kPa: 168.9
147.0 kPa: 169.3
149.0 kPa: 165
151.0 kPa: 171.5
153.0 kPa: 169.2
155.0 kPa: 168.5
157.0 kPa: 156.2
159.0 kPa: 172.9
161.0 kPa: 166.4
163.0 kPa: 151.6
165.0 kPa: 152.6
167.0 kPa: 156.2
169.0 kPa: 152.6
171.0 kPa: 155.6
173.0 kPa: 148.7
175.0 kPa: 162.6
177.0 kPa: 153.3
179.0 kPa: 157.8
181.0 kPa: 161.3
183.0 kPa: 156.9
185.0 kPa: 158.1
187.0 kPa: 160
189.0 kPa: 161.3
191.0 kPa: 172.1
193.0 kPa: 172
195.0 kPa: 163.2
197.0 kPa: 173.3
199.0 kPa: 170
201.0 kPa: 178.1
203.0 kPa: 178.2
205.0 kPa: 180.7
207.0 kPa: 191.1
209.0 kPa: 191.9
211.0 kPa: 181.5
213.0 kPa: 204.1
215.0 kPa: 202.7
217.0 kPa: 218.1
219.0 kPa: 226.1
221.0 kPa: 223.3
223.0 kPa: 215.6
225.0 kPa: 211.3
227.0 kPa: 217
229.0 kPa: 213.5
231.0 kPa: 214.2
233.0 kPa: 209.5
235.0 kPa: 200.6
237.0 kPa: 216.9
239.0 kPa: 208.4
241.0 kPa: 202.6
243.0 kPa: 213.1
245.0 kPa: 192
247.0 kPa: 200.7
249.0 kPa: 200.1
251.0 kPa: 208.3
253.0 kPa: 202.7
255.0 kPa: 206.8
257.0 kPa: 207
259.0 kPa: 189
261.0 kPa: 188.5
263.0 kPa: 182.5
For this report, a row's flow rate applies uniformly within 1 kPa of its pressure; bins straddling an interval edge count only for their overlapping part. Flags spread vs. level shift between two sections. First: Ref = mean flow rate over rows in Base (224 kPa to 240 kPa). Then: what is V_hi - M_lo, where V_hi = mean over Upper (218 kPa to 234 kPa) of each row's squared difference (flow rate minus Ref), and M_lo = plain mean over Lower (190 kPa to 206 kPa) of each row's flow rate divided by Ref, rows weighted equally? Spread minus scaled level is 52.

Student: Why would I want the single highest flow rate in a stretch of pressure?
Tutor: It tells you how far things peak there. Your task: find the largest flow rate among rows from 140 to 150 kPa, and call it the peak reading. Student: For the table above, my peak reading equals 182.6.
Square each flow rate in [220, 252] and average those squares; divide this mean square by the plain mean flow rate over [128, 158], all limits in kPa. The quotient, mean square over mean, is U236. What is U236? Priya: 260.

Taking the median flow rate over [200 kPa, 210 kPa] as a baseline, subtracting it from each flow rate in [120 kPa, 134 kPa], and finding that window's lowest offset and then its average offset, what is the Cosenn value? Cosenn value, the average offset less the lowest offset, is 3.3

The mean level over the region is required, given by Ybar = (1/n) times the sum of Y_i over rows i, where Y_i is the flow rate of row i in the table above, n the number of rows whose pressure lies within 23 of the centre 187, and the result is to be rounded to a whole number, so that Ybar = 166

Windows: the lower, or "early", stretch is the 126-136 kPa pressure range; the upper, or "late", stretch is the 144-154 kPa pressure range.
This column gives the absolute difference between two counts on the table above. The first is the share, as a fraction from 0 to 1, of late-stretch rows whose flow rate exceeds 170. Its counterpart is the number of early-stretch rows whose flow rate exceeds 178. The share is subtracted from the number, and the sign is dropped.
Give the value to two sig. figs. 0.20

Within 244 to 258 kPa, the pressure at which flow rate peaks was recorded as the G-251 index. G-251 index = 251.0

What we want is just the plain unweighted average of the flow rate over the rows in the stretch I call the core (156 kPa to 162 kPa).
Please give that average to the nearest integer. 165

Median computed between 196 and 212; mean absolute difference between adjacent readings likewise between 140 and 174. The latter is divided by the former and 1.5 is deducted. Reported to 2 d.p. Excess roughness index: -1.47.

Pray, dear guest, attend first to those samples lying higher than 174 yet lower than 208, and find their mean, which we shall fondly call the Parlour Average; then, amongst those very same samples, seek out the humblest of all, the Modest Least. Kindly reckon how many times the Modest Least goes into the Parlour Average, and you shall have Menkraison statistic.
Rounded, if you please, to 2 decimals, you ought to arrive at 1.09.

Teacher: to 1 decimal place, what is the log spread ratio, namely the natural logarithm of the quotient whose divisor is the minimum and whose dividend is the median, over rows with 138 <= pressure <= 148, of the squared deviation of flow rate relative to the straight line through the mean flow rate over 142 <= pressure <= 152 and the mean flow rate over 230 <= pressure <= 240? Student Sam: 1.8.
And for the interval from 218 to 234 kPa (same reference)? 5.7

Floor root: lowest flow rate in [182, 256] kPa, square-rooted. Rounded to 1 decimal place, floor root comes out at 12.5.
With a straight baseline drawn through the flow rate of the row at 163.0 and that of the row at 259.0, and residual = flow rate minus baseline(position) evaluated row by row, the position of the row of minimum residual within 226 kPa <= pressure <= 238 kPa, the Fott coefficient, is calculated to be 235.0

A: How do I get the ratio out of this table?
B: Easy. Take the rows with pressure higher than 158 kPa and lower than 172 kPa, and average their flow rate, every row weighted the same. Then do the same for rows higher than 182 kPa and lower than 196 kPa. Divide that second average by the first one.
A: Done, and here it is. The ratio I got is 1.03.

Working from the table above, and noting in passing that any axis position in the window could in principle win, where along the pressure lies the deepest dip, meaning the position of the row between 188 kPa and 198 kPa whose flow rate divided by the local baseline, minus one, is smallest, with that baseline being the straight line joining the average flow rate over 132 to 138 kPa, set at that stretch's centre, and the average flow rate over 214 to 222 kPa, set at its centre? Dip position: 195.0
